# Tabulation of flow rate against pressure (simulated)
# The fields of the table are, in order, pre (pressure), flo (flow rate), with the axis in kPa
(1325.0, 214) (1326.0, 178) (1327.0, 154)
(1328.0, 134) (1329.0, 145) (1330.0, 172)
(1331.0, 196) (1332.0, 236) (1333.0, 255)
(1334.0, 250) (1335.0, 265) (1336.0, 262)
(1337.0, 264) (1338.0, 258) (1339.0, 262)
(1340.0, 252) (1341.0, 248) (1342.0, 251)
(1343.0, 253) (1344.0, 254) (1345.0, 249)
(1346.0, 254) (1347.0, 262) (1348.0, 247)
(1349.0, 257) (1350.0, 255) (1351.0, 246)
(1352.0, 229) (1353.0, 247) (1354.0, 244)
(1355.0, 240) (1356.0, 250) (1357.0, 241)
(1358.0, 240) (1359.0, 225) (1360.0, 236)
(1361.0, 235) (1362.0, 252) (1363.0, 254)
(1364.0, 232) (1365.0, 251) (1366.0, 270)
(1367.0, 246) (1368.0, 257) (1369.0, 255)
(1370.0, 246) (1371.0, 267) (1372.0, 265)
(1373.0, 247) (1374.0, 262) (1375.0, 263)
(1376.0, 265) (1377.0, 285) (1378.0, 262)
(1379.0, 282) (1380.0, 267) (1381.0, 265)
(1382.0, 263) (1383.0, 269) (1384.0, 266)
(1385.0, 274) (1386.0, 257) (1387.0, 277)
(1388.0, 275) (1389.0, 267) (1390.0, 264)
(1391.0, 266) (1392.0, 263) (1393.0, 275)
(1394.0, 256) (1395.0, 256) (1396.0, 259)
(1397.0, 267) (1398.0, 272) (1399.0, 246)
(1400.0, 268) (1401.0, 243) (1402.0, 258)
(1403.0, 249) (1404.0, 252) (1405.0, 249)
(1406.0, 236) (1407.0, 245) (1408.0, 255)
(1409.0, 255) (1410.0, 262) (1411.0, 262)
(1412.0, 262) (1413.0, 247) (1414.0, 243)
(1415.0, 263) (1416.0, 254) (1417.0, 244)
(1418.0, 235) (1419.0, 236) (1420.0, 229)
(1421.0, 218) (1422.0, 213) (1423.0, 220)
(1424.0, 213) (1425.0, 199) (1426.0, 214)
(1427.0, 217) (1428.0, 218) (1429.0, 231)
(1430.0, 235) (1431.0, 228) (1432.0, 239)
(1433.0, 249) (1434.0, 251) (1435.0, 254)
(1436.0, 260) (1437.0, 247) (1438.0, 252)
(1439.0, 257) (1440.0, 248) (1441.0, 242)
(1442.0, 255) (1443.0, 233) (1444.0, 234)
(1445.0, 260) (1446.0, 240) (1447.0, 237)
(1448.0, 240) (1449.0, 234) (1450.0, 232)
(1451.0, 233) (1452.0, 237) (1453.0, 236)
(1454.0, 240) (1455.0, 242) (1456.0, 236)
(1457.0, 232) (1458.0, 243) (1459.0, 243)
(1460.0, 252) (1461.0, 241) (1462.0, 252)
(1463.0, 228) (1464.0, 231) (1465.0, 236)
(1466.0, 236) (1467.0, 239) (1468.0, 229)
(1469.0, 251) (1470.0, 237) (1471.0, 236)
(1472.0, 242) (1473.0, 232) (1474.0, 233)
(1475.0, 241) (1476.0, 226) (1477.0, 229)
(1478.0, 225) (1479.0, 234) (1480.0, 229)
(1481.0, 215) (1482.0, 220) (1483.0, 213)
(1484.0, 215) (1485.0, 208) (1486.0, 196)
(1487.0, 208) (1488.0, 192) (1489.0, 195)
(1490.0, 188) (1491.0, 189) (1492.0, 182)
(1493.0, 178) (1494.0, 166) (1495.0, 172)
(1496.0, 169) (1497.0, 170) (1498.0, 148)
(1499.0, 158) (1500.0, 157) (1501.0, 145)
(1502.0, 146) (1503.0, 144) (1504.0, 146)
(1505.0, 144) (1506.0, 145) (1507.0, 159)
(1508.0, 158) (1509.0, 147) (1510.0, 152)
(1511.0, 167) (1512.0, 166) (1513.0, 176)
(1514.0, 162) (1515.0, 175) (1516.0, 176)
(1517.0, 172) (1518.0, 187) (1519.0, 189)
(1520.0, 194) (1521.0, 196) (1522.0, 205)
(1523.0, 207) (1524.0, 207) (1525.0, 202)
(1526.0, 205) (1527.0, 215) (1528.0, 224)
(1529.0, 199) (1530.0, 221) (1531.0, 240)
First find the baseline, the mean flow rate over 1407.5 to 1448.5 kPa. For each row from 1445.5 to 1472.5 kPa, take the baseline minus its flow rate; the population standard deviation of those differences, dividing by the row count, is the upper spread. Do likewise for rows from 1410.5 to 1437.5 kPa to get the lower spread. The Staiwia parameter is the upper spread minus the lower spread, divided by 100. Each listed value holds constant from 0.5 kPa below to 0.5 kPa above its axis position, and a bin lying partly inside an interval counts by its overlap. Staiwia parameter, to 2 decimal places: -0.11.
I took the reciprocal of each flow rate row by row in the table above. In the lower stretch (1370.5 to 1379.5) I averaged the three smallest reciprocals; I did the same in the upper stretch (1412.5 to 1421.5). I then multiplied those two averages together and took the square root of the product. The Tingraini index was 0.0038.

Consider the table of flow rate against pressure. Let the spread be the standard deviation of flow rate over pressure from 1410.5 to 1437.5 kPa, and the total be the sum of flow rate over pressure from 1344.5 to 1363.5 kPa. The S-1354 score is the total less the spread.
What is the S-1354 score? 4645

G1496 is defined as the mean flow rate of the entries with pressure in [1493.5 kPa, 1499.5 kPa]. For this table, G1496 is 164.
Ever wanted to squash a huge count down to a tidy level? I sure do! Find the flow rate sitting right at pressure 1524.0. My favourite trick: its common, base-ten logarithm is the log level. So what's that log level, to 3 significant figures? 2.32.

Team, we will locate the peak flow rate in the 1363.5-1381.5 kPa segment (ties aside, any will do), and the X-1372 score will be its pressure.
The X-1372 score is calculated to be 1377.0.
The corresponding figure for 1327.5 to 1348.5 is 1335.0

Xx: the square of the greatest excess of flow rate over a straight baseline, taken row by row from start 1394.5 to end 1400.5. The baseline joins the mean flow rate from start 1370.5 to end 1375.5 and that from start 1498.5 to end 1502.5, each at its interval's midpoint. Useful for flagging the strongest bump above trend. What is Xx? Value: 1065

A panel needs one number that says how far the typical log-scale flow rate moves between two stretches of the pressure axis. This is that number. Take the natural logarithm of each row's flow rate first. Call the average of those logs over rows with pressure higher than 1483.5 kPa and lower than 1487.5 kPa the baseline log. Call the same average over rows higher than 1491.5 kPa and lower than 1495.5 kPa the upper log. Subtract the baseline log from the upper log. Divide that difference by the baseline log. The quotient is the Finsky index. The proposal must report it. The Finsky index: -0.032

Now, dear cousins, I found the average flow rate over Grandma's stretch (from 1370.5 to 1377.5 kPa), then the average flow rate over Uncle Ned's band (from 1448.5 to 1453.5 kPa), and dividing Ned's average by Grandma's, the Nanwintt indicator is 0.89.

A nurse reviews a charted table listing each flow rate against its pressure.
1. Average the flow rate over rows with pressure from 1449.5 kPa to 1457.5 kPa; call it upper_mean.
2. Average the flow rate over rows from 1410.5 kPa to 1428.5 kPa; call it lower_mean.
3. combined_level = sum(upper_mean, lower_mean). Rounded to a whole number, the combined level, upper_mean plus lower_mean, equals 469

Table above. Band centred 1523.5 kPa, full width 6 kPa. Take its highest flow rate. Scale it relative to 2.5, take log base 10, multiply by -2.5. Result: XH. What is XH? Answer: -4.80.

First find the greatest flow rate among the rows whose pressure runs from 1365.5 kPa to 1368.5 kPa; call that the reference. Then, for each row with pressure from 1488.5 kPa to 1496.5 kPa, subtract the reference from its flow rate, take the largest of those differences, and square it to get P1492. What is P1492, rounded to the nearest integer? 5625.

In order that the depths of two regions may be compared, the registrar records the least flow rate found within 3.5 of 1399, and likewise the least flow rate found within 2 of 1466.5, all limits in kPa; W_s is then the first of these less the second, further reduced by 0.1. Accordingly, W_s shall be 14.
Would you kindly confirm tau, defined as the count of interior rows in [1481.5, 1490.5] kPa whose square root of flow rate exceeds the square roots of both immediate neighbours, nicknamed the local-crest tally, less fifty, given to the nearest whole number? -47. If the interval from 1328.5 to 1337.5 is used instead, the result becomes -48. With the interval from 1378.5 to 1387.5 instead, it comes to -48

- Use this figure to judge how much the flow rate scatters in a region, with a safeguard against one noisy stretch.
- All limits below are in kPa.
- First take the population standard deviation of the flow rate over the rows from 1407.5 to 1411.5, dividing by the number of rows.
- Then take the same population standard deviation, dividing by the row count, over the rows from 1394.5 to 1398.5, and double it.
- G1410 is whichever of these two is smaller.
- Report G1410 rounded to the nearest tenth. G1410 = 3.5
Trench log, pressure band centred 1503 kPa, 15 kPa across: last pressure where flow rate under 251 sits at 1510.0 kPa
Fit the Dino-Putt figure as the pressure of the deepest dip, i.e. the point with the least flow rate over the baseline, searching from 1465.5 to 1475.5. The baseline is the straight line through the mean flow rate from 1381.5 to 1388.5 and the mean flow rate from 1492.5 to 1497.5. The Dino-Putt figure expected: 1468.0 kPa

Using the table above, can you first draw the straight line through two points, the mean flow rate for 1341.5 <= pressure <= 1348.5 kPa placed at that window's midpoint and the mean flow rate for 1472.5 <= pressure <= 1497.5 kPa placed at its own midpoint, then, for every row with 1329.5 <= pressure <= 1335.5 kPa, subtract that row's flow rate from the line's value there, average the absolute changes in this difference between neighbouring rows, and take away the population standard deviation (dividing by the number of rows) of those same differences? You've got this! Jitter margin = -13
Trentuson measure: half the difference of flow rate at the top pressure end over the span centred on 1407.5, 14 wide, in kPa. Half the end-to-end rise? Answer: 0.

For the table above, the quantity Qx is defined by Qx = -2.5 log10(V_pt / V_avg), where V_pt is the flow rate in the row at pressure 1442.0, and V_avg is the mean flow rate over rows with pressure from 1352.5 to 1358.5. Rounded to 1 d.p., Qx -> 0.0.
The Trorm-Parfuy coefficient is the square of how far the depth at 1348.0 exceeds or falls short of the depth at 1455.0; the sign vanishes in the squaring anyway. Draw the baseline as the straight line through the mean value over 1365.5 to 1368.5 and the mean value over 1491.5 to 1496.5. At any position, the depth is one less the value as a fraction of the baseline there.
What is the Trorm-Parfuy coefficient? 0.090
